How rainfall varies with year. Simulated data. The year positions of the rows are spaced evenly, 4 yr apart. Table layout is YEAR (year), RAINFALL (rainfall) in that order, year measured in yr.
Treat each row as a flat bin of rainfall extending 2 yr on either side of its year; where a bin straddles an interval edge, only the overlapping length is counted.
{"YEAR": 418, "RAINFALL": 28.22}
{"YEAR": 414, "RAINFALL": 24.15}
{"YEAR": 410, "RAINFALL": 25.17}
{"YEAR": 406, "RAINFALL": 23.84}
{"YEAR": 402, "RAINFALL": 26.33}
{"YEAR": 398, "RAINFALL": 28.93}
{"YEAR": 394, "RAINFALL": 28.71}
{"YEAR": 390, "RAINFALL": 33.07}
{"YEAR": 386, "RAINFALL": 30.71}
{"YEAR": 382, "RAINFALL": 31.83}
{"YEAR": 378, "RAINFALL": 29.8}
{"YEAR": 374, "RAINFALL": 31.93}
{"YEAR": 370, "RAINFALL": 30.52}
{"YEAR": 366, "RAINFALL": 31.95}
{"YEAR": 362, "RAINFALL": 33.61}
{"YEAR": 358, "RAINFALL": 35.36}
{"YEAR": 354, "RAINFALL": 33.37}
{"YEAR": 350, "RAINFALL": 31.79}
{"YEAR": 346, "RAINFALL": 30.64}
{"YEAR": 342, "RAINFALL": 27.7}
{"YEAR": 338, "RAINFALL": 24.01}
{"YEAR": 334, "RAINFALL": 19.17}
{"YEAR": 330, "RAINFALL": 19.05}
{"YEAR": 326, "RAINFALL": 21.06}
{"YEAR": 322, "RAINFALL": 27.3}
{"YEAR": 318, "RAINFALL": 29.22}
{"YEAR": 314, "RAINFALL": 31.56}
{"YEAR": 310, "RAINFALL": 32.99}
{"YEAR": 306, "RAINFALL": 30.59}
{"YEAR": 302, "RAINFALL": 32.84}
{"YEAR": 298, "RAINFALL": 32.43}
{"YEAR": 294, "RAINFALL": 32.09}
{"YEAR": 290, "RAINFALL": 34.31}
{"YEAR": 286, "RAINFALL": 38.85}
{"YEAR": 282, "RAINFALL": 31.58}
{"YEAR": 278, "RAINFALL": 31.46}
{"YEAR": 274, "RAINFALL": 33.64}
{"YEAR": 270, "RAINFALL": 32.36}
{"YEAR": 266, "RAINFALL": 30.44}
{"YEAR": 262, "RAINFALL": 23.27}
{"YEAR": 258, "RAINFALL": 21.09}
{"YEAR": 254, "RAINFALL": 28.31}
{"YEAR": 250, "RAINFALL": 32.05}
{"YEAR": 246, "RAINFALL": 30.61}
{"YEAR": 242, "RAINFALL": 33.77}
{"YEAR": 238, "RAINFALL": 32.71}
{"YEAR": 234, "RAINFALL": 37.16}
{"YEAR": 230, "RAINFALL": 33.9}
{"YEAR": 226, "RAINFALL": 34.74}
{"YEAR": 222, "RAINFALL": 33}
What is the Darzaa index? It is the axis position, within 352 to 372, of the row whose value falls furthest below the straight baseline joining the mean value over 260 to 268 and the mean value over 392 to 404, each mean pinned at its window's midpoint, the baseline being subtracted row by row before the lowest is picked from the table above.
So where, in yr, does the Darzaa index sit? 370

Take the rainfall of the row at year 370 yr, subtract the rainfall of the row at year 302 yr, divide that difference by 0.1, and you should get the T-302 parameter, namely -23.2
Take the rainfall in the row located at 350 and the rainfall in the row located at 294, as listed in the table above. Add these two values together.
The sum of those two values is 63.9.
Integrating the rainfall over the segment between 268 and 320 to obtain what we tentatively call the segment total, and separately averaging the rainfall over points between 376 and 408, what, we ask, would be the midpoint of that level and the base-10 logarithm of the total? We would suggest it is 16.2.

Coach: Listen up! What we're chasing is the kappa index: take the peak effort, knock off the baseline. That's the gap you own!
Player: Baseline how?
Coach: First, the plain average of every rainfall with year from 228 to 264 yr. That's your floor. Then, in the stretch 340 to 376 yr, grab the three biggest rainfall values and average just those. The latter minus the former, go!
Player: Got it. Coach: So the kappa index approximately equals 3.8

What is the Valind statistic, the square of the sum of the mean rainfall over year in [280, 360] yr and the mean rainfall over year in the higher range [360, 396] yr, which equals 3739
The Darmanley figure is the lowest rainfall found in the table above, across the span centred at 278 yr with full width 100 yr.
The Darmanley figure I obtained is 21.06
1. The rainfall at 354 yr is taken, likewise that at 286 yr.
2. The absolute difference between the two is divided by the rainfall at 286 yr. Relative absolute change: 0.141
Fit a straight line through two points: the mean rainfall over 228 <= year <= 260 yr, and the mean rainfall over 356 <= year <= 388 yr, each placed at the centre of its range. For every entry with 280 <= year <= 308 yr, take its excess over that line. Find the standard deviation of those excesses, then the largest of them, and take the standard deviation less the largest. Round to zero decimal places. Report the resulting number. -5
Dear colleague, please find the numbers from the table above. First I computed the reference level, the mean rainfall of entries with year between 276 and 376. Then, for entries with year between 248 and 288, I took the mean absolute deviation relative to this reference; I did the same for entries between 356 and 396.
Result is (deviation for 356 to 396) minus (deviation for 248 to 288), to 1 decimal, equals -1.8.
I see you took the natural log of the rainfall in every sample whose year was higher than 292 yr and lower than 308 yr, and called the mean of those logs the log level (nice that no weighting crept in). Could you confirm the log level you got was 3.46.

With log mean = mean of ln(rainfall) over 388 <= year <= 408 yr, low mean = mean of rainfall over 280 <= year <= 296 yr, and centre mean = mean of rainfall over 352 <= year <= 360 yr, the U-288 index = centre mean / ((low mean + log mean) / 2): 1.8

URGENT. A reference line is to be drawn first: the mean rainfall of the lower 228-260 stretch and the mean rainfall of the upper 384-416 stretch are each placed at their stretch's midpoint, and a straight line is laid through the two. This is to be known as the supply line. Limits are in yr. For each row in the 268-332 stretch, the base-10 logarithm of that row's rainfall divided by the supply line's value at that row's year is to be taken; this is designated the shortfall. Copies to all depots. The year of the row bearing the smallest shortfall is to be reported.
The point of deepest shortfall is 330 yr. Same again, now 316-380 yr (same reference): 330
